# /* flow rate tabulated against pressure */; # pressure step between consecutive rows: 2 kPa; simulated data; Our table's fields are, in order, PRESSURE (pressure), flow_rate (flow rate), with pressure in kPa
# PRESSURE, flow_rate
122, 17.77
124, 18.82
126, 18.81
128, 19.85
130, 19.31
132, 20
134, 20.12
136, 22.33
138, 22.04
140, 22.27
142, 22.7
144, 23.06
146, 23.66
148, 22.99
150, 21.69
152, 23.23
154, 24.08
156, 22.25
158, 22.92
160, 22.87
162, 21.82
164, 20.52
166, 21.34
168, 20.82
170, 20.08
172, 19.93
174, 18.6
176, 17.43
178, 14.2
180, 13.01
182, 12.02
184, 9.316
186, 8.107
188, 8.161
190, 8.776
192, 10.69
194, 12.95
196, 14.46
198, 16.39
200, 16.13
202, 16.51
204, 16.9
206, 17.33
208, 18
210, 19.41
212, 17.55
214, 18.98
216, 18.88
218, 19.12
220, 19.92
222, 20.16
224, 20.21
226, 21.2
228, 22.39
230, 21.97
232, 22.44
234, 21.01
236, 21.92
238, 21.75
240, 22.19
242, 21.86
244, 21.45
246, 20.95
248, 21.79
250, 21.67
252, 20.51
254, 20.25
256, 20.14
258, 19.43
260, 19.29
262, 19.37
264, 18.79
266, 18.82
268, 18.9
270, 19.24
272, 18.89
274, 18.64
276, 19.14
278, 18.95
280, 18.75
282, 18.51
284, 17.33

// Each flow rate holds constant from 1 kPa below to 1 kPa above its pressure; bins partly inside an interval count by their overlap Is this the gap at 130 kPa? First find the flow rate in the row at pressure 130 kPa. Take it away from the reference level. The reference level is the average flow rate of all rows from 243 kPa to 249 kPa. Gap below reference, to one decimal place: 2.1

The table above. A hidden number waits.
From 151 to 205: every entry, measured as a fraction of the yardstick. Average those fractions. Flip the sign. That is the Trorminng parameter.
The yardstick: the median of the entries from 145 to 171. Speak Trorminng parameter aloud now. -0.75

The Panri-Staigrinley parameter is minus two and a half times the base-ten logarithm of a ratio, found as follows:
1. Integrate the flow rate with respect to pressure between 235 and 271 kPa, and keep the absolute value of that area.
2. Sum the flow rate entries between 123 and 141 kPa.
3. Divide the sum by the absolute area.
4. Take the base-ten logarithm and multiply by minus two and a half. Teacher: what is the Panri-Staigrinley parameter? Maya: 1.5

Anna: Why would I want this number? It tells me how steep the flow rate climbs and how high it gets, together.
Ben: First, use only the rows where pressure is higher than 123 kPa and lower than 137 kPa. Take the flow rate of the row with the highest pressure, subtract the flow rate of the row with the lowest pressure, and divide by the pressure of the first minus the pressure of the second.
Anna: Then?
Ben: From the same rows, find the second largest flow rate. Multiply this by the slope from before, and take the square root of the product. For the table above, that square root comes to 2.43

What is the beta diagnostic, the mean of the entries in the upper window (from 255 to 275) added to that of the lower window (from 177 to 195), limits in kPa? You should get 30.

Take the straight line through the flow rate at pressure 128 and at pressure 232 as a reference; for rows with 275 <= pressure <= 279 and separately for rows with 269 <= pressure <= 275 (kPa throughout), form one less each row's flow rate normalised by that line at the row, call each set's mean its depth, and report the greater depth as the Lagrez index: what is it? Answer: 0.2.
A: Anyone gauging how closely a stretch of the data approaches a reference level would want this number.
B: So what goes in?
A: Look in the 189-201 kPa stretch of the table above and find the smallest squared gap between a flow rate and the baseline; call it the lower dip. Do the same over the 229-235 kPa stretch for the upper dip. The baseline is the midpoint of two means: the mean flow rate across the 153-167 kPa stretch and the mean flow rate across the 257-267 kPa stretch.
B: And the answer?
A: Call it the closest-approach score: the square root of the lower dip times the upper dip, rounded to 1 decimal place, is 1.3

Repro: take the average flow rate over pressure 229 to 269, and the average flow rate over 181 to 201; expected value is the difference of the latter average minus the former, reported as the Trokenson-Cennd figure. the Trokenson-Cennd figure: -9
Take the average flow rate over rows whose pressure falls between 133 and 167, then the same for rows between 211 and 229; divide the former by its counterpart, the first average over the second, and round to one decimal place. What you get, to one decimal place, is 1.1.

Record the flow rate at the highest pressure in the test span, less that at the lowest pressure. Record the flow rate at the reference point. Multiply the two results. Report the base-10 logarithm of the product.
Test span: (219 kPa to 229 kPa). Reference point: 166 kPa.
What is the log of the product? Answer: 1.7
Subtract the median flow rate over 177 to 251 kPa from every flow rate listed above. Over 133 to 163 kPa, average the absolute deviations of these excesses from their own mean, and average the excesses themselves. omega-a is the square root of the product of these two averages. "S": 1.57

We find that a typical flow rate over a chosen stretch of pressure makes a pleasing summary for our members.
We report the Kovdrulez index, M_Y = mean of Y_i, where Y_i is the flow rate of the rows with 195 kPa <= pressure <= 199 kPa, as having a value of 15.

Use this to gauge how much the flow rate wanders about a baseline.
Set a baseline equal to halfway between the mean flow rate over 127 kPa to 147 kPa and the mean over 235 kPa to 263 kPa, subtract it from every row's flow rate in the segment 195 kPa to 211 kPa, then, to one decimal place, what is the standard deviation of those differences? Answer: 1.4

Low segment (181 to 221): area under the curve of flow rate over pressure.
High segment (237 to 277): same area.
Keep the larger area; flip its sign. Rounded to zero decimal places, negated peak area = -806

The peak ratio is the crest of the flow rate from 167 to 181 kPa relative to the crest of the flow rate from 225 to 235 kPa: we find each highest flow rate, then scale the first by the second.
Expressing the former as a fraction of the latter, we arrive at 0.9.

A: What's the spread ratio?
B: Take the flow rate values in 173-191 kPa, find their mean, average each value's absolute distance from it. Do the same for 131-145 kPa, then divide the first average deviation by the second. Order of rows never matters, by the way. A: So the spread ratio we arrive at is 3.3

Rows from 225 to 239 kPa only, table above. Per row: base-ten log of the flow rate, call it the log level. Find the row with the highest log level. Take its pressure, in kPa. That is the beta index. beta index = 232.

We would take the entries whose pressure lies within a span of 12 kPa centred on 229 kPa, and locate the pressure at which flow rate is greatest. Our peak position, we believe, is 232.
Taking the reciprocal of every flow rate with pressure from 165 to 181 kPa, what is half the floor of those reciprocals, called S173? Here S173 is 0.0234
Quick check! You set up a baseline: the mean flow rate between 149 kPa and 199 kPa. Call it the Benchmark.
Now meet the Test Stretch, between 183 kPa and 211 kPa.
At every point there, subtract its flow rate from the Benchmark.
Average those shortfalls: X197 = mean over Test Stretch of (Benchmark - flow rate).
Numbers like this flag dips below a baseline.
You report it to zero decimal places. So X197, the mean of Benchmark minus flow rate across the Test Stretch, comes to 3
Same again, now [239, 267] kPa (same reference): -3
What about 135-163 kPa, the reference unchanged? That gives -6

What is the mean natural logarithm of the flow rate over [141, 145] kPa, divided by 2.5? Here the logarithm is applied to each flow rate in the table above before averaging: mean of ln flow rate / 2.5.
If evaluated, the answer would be 1.25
